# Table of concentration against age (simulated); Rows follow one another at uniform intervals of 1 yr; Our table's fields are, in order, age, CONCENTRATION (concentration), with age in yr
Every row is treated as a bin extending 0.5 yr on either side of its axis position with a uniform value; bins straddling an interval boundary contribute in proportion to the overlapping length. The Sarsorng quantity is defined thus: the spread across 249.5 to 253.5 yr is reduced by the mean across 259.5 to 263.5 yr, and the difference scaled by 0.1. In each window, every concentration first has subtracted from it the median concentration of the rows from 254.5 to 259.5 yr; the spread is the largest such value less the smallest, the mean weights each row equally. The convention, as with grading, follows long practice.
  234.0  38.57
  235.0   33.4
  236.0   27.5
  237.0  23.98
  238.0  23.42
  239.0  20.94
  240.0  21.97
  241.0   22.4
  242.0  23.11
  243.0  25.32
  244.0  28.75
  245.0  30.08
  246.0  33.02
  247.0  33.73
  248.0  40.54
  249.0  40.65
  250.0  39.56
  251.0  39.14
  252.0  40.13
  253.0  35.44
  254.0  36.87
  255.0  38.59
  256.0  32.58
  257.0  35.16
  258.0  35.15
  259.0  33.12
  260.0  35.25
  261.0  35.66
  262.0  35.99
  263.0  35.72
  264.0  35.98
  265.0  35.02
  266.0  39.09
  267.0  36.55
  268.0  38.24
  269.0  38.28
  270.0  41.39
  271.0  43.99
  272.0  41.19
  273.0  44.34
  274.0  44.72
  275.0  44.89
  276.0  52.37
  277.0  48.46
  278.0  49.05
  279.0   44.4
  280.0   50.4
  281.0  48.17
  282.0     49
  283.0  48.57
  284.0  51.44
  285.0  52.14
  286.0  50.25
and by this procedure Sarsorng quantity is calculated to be 0.42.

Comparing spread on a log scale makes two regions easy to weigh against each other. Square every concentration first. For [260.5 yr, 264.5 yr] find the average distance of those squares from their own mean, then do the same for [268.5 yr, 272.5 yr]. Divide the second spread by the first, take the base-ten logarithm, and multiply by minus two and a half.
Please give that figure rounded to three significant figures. -2.65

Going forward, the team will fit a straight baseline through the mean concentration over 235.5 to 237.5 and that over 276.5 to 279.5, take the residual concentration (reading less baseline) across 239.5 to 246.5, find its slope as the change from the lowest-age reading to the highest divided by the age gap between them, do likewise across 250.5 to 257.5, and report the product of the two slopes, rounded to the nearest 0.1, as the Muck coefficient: -1.6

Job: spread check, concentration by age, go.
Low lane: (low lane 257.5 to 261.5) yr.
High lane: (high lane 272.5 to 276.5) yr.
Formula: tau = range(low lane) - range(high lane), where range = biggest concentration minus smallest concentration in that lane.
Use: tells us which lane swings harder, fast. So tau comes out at -5.5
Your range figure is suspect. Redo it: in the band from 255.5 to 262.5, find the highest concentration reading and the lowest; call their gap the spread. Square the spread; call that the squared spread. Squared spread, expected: 12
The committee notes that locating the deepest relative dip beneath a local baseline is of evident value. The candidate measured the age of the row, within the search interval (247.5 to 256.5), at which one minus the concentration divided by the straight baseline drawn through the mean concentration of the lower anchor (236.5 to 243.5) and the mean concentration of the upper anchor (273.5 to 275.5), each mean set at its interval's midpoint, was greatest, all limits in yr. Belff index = 256.0 yr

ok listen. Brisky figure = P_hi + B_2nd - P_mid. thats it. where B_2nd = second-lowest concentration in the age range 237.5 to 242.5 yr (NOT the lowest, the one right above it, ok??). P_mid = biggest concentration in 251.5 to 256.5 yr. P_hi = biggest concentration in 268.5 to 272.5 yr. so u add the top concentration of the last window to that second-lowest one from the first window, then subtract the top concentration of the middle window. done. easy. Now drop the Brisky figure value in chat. 26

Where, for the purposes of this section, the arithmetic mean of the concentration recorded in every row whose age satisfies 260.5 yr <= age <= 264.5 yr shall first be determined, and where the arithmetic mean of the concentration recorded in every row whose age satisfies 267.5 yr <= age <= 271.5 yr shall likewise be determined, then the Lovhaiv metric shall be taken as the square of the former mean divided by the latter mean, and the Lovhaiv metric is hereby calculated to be 32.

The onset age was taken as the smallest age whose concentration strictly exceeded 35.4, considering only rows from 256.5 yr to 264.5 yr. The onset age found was 261.0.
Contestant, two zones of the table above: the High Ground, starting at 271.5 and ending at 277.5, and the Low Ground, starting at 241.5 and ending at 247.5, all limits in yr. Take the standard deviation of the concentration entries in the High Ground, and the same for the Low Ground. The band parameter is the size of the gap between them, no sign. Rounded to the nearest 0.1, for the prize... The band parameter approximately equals 0.3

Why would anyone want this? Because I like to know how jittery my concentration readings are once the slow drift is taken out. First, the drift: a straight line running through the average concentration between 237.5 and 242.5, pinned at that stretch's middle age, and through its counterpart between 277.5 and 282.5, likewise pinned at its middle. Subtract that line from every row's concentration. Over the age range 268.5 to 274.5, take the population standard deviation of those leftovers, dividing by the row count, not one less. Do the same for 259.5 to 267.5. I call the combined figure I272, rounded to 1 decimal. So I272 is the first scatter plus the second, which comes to 2.8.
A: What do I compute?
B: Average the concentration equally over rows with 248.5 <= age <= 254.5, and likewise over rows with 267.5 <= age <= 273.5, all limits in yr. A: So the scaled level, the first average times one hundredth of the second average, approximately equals 15.9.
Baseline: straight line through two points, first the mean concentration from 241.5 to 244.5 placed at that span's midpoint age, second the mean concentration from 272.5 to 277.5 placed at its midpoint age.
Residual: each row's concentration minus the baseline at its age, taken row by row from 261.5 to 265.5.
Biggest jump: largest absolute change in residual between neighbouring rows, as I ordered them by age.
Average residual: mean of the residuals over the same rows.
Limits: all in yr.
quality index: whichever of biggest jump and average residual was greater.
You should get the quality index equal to 1.6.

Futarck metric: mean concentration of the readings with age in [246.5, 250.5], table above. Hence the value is 39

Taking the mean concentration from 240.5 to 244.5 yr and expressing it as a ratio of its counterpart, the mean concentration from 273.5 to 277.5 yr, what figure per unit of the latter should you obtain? 0.52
